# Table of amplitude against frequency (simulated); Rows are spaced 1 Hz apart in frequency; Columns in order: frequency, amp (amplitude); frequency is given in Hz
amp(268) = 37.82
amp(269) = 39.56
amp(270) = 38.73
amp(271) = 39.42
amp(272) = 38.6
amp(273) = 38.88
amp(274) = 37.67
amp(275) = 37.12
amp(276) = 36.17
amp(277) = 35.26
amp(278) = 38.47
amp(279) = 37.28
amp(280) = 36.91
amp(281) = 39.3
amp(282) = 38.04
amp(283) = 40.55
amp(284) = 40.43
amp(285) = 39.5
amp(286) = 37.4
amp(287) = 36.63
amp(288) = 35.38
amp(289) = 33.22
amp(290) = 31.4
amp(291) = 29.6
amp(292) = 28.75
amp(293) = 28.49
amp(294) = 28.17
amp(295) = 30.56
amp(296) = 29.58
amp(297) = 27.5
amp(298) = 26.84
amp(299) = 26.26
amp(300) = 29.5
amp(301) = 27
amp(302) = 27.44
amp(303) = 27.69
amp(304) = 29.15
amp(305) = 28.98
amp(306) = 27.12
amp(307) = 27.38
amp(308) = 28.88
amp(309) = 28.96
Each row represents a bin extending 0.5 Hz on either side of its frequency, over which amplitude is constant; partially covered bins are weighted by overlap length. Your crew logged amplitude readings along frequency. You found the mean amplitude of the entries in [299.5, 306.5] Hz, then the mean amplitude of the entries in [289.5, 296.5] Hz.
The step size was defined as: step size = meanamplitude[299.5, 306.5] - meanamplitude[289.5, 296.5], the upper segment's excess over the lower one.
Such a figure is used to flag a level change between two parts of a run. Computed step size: -1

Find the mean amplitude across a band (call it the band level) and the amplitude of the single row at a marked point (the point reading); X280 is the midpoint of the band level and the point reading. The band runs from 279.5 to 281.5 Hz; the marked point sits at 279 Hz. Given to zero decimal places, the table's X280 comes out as 38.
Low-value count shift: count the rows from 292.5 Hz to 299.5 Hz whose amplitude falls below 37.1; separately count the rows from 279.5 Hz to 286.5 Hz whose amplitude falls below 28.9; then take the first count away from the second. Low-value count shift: -7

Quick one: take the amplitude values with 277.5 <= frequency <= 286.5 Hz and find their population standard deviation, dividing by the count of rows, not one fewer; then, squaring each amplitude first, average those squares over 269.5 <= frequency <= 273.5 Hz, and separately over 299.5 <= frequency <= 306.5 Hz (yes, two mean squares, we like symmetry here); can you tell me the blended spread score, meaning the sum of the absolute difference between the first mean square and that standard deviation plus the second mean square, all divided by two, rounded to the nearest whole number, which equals 1152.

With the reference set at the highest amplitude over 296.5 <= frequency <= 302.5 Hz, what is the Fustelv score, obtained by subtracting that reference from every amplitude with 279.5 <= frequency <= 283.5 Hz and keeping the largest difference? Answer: 11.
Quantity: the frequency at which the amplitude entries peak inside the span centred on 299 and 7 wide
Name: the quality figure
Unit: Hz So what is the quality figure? 296 Hz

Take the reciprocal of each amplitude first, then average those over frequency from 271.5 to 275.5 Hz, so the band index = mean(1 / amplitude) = 0.0263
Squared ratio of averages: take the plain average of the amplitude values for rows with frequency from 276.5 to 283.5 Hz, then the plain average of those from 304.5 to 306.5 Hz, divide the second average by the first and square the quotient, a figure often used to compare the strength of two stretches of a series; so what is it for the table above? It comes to 0.55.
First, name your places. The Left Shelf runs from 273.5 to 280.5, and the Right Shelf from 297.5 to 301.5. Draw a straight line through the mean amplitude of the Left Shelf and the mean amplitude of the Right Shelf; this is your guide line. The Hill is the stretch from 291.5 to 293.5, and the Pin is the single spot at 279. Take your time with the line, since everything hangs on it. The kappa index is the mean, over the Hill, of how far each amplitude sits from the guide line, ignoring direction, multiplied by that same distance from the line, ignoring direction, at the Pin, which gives 2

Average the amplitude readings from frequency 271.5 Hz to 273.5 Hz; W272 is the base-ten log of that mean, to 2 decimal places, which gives 1.59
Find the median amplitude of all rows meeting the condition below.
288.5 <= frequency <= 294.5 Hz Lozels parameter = 29.2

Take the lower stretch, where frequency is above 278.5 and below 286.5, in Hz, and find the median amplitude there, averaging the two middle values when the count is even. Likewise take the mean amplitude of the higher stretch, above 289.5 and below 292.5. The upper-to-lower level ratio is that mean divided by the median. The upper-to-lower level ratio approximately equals 0.77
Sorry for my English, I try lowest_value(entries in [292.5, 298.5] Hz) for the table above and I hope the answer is 26.84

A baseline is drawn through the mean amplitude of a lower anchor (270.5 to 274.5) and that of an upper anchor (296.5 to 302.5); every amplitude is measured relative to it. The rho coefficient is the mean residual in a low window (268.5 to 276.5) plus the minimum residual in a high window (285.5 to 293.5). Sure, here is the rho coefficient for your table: -2.2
